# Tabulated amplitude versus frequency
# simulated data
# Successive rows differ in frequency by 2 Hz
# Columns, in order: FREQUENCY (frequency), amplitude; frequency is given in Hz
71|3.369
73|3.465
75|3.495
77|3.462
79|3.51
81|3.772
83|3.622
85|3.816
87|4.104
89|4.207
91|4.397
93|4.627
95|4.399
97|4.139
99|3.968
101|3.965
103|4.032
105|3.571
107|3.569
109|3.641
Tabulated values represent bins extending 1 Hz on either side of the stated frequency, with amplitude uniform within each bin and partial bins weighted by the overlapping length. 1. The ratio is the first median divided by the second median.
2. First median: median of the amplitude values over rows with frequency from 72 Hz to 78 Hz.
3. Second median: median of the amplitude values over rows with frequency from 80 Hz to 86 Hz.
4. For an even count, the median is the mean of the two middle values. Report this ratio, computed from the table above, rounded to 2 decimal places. 0.92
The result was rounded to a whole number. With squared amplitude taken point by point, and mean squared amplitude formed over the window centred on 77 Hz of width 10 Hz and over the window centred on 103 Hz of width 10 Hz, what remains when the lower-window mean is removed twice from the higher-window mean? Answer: -10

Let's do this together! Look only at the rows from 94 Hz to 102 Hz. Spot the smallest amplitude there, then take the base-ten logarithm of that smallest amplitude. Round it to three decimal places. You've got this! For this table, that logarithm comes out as 0.598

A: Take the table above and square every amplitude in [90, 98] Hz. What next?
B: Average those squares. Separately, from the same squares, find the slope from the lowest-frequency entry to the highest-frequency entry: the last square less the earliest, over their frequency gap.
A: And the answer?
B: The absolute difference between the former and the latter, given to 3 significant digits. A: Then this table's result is 19.7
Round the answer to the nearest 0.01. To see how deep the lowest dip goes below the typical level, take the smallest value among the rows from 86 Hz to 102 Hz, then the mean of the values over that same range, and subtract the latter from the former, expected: -0.26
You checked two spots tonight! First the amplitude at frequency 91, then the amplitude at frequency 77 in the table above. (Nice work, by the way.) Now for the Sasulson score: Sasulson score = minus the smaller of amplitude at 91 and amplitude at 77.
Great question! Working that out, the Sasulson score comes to -3.5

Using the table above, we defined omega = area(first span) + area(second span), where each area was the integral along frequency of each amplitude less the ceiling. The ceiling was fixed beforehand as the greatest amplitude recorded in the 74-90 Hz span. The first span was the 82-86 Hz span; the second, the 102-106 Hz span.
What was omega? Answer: -3.6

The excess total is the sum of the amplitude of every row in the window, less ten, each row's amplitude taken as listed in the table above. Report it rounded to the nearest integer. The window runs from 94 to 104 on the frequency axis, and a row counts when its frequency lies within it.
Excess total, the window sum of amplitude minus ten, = 11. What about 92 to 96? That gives -1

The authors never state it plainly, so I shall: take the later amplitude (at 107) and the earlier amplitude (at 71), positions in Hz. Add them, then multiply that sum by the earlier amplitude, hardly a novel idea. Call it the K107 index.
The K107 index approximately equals 23.4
